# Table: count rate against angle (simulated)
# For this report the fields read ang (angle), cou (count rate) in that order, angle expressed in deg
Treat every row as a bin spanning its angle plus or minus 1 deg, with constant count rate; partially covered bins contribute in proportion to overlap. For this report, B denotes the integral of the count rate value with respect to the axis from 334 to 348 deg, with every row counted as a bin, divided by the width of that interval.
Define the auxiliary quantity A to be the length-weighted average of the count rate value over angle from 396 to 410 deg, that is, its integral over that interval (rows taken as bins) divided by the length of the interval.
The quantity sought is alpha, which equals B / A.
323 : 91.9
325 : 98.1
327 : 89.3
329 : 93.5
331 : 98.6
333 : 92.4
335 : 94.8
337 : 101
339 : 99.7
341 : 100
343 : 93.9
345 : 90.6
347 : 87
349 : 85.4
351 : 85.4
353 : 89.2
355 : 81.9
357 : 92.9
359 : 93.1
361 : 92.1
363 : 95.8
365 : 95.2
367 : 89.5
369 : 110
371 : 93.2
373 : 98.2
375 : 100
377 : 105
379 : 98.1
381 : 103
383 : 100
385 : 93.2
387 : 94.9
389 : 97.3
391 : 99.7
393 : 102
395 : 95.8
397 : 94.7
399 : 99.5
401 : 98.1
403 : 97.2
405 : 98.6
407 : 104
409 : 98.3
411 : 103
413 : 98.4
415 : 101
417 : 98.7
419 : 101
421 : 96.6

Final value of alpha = 0.97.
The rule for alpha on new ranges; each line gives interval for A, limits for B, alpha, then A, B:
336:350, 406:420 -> 1.07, 94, 101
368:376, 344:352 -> 0.87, 100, 87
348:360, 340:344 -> 1.10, 88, 97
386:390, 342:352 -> 0.92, 96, 88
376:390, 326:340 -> 0.97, 99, 96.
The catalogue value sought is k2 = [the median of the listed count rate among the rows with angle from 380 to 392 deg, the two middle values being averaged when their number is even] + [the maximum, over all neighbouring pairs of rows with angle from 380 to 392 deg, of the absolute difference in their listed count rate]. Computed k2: 105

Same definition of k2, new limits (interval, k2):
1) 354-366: 104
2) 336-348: 103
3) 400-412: 104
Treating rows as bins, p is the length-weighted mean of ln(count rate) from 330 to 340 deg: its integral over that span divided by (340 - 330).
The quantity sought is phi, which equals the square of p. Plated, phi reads 21.0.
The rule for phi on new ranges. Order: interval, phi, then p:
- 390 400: 21.1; 4.59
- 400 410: 21.1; 4.60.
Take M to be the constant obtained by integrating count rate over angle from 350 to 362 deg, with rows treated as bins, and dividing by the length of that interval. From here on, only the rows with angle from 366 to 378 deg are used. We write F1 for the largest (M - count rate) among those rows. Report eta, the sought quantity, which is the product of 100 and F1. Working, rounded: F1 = -0.4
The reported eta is -40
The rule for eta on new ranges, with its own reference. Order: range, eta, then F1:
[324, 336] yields -20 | -0.2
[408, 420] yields -920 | -9.2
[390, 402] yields -560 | -5.6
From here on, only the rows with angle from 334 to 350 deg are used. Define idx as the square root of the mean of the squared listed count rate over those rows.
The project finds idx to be 94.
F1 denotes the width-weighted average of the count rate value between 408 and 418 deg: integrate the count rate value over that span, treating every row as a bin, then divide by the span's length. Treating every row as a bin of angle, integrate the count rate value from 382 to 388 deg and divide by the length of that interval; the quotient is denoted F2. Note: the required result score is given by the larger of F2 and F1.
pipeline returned 99.9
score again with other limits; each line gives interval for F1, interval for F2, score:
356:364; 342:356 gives 93.5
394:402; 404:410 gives 100.3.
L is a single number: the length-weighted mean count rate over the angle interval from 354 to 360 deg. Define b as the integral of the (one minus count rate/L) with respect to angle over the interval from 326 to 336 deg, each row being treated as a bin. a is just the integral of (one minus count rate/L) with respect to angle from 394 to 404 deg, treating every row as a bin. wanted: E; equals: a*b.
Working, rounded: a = -0.87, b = -0.49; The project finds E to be 0.43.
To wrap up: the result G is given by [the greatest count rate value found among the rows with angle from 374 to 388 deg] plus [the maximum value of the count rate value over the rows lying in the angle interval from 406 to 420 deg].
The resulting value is 209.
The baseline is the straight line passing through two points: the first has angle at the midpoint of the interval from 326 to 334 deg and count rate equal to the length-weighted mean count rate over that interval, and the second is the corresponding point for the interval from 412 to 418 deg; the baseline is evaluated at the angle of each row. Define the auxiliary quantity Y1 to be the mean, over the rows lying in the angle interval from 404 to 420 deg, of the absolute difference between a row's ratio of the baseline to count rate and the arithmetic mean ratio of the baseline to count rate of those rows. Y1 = 0.018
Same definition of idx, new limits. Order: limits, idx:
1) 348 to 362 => 89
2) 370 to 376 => 97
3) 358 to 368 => 93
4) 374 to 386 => 100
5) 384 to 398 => 97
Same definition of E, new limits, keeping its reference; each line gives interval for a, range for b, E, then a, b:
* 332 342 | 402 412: 1.13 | -0.93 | -1.22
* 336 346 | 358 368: 0.37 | -0.87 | -0.43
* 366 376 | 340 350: 0.23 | -0.99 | -0.23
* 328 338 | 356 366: 0.38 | -0.76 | -0.51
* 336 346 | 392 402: 0.85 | -0.87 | -0.98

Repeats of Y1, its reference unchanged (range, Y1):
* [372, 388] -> 0.030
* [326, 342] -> 0.035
